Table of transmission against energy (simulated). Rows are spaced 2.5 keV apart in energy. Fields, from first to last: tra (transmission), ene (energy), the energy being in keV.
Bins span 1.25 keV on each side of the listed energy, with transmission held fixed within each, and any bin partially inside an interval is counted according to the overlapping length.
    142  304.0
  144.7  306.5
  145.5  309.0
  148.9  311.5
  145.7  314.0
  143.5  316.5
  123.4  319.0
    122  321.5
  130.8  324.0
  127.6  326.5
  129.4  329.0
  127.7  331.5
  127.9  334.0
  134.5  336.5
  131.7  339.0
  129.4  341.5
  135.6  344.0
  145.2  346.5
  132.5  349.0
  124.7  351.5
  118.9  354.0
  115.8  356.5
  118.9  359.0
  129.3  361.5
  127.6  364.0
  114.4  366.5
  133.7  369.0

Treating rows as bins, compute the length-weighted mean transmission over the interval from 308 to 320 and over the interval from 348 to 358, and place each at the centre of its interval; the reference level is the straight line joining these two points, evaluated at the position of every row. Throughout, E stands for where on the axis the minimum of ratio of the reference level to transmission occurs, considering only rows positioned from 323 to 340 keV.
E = 336.5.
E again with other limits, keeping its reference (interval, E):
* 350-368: 361.5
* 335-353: 346.5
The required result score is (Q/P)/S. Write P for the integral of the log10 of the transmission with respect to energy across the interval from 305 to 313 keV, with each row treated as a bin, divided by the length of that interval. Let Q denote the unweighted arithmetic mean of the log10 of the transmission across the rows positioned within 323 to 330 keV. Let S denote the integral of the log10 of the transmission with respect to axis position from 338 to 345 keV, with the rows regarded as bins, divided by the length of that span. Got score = 0.460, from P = 2.165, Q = 2.11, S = 2.12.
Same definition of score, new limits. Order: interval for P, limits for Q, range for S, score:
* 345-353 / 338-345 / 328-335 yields 0.473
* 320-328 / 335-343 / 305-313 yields 0.466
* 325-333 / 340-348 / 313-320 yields 0.474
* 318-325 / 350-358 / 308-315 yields 0.457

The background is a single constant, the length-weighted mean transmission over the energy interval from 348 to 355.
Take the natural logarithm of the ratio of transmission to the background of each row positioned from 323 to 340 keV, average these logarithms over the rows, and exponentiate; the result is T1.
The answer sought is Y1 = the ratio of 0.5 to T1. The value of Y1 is 0.48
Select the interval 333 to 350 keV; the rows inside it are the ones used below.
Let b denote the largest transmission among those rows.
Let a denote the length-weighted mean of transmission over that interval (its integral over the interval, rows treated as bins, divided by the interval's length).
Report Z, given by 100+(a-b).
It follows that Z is 88.7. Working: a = 134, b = 145.2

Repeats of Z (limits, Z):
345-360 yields 81.1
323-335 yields 97.9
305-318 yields 96.3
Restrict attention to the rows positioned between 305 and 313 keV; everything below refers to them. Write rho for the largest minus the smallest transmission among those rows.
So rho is 4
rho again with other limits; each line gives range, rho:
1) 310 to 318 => 5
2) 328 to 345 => 8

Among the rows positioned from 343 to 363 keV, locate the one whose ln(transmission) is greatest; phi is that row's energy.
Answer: 346.5 keV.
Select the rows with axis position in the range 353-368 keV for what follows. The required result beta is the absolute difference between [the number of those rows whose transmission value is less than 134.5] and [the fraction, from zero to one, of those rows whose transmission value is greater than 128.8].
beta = 6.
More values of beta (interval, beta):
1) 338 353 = 3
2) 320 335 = 6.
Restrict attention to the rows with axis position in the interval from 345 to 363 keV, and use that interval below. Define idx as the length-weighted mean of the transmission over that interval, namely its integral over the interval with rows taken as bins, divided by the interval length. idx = 127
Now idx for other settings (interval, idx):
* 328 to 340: 130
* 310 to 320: 141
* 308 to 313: 147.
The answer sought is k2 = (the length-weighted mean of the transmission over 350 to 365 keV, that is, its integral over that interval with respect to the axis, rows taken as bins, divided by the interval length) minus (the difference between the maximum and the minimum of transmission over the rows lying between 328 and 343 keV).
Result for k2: 116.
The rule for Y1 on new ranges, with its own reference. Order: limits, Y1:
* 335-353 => 0.47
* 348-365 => 0.51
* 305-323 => 0.45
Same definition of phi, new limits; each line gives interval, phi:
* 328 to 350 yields 346.5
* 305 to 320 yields 311.5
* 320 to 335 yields 324.0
